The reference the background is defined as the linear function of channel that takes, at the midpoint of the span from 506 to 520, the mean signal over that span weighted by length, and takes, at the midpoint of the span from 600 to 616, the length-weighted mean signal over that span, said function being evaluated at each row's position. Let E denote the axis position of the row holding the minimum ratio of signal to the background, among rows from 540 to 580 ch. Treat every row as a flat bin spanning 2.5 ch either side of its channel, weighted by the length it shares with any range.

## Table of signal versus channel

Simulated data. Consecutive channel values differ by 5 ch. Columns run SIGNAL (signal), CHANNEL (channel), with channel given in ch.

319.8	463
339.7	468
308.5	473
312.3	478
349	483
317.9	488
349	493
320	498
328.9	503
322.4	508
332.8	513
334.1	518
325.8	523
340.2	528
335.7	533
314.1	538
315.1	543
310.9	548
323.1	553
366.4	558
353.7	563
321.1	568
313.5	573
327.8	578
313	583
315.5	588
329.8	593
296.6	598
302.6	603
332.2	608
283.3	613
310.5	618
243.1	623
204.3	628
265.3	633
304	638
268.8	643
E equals 548 ch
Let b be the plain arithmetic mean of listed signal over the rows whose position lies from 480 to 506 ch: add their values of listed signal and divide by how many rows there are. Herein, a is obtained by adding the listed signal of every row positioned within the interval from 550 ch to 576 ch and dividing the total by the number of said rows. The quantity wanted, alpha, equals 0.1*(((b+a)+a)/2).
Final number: 50.2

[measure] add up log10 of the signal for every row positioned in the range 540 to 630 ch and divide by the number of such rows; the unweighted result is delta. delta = 2.49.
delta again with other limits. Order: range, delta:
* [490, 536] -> 2.52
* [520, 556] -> 2.51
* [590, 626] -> 2.47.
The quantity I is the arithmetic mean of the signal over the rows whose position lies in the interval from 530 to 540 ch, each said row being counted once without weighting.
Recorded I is 325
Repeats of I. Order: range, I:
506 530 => 331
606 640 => 278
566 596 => 320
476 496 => 332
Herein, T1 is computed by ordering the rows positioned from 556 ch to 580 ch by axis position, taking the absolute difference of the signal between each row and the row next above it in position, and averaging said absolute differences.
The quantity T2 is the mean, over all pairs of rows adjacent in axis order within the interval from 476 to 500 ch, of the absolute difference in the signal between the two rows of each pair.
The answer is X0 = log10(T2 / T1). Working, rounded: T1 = 17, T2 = 32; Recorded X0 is 0.3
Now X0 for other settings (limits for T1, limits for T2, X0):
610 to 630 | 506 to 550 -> -0.7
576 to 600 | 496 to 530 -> -0.3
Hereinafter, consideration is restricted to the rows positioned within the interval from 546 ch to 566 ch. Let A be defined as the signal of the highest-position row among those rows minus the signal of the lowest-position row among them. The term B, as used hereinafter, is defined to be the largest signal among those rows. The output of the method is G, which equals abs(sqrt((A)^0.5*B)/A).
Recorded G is 1.14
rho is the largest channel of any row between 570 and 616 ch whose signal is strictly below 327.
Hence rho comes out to 613 ch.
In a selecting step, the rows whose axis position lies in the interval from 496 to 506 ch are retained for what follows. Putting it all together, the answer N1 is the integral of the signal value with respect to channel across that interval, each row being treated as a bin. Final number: 3246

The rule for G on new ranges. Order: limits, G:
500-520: 5.31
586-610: 2.21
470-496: 1.16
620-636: 1.59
